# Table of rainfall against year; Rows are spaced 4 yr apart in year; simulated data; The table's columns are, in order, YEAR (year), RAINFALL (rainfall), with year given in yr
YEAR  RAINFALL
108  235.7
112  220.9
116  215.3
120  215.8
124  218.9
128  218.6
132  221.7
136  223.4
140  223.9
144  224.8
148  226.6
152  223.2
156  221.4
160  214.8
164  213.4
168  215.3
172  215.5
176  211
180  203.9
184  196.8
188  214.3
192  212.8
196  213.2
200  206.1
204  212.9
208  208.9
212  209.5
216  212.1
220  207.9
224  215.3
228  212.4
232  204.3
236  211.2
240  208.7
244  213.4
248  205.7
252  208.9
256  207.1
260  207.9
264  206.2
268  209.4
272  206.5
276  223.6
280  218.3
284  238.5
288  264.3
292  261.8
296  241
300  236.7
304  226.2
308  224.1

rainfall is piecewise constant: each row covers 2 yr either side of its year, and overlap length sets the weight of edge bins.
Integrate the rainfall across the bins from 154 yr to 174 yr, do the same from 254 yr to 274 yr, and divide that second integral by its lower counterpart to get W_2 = 0.960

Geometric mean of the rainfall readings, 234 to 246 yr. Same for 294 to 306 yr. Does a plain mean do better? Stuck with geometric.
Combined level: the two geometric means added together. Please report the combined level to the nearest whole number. 446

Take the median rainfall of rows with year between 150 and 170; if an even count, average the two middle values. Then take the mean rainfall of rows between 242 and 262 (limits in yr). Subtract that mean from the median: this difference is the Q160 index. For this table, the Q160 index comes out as 7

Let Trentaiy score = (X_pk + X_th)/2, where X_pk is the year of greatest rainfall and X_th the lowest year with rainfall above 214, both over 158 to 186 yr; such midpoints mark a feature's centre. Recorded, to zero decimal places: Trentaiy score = 166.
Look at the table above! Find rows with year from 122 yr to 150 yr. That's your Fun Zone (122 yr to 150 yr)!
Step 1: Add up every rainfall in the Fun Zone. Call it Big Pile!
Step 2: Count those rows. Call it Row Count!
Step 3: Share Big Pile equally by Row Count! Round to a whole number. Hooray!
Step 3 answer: 223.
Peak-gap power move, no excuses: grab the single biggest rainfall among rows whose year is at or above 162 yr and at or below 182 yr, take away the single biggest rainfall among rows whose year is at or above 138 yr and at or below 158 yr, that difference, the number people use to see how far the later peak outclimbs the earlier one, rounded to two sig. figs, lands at -11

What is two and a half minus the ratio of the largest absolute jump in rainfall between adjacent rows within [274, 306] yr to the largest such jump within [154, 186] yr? -1.1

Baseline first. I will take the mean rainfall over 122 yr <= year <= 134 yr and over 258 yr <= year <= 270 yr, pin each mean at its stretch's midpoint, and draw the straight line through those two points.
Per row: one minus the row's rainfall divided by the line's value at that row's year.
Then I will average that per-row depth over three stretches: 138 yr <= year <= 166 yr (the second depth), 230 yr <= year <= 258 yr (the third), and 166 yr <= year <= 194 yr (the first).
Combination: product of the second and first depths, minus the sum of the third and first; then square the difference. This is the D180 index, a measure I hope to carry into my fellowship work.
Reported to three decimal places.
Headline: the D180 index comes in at 0.001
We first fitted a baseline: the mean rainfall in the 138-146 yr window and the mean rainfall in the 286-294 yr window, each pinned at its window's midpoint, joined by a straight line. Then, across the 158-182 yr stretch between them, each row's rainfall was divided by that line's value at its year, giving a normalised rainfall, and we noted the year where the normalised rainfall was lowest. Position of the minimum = 180 yr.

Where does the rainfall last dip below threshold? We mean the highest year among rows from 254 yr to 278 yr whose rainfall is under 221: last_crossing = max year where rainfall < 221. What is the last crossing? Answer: 272 yr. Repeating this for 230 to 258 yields 256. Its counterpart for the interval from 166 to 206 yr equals 204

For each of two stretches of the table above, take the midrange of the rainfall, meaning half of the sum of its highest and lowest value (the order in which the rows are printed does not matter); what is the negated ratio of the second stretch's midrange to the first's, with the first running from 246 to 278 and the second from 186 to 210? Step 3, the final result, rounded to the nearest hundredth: -0.98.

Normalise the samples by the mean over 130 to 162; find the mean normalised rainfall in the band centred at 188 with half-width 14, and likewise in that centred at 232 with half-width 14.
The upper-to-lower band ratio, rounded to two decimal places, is 1.01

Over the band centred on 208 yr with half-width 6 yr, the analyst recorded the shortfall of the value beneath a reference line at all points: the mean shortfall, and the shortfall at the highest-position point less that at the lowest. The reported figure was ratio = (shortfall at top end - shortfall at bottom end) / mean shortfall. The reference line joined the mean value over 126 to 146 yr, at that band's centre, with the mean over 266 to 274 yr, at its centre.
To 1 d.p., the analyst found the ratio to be 0.6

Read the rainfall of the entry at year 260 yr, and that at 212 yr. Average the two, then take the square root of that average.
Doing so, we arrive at 14.4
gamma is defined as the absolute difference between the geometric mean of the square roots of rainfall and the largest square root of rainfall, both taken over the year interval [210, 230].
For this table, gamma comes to 0.13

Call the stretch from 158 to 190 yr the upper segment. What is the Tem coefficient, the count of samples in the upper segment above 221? 0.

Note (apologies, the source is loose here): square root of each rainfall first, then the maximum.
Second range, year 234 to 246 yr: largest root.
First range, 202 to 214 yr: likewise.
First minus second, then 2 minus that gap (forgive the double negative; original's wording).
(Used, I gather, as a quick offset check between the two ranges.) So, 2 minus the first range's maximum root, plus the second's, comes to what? 2.02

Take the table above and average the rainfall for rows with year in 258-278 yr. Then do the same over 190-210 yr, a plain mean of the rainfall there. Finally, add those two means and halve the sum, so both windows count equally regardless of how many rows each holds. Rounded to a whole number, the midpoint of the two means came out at 211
